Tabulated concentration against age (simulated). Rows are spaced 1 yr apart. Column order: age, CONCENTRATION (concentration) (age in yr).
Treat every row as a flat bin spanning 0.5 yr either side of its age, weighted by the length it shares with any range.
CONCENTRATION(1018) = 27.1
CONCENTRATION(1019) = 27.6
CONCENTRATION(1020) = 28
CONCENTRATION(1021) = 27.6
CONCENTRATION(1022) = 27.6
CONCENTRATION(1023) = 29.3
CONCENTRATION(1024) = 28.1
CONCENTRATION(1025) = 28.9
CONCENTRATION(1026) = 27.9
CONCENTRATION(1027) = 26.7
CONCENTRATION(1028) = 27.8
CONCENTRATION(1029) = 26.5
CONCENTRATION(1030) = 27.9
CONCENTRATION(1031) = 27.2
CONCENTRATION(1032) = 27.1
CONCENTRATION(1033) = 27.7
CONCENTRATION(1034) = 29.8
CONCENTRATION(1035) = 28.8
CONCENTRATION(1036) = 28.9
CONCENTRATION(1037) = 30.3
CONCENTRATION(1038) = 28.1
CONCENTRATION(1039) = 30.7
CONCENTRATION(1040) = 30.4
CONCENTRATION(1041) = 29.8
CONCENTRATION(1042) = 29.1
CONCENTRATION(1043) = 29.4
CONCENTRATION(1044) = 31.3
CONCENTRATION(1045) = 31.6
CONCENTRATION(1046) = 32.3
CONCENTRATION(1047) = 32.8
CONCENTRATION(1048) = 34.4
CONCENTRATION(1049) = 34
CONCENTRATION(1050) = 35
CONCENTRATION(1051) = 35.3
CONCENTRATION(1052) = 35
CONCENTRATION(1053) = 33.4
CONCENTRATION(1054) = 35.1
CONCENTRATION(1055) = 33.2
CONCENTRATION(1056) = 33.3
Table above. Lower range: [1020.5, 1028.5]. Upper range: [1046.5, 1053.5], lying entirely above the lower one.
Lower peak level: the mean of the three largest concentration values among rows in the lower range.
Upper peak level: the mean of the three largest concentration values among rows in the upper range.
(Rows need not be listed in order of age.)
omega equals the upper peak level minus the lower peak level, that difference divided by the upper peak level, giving 0.180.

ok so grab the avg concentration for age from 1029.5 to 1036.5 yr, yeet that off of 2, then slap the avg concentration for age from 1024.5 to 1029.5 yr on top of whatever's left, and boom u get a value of 1.4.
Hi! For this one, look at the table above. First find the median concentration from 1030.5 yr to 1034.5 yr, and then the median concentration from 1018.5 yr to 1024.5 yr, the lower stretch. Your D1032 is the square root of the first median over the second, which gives 0.99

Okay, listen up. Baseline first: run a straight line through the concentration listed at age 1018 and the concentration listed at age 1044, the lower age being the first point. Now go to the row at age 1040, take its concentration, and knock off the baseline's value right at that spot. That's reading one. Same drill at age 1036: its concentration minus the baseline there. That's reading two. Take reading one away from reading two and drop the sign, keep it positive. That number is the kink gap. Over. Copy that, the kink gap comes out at 0.9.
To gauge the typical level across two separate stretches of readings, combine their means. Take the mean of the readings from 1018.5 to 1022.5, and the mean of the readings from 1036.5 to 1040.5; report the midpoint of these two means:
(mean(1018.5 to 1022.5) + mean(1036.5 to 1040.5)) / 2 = 28.8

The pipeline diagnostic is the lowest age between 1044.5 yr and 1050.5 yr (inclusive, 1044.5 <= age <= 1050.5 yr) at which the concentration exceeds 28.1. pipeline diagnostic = 1045 yr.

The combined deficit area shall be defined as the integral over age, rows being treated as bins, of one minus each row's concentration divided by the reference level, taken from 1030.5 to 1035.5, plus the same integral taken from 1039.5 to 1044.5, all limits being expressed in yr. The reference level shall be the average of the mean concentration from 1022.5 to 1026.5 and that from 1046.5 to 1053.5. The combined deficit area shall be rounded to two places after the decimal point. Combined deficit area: 0.75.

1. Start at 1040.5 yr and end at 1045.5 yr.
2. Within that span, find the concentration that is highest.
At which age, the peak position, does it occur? 1045 yr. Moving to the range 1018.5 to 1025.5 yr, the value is 1023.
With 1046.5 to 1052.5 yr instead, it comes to 1051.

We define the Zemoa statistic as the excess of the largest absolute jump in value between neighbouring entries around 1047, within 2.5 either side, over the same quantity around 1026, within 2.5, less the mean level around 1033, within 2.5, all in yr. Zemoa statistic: -27.7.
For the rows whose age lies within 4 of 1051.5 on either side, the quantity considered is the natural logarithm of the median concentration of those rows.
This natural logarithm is 3.55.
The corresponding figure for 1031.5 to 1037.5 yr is 3.36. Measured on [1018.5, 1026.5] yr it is 3.33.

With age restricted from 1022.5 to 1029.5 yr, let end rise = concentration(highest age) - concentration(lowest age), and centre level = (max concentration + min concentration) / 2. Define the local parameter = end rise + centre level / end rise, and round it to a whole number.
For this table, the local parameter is -13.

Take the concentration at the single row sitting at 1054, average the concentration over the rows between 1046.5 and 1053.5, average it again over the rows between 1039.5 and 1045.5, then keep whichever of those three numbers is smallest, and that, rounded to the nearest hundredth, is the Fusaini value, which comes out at 30.27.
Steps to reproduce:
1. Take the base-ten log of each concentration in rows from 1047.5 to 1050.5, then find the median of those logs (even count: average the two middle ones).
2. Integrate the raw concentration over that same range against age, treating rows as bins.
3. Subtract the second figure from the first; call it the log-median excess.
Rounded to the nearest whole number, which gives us -102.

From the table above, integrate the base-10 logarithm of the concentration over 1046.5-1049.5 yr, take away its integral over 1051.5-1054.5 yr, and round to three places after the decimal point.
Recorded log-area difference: -0.029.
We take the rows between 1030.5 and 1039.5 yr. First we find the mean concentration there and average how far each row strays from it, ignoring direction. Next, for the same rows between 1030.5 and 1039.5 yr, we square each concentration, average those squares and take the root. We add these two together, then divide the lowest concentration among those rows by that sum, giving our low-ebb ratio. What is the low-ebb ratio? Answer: 0.908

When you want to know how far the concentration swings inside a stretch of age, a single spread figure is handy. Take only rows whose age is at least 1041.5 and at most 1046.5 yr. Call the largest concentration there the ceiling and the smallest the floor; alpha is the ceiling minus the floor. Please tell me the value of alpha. 3.2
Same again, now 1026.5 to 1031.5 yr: 1.4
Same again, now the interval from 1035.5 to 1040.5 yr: 2.6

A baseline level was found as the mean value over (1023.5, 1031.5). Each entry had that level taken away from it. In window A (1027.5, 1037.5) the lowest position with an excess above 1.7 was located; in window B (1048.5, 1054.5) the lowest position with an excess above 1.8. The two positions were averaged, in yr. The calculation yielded 1041.5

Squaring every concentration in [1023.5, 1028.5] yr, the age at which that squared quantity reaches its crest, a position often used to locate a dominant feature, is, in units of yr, 1025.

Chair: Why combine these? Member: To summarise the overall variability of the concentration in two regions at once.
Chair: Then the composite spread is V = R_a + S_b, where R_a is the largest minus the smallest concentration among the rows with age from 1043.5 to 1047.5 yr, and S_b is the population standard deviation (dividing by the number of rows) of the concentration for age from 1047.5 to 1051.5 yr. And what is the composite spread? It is 2.0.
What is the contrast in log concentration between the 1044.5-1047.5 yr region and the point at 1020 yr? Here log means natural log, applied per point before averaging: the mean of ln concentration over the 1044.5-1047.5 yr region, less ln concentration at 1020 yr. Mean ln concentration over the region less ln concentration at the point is 0.14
